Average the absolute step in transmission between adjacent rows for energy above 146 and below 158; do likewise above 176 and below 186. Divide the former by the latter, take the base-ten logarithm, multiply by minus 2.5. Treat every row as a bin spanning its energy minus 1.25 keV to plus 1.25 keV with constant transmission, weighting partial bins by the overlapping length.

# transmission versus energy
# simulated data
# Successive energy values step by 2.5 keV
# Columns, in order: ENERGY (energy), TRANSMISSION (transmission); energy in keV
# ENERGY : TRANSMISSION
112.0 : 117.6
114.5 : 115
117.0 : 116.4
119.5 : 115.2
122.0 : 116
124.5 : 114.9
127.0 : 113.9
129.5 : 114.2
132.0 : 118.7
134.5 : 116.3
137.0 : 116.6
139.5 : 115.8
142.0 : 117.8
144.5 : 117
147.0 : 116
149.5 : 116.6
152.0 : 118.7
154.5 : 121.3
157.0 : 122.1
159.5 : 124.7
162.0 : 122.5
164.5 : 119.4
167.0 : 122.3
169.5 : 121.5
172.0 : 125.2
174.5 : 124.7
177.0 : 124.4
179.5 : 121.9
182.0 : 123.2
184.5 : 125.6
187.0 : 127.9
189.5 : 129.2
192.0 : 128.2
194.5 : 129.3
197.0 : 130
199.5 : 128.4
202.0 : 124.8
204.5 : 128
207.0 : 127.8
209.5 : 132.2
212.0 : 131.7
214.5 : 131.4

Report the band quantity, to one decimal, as 0.3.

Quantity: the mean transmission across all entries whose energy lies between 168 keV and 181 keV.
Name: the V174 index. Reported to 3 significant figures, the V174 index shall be 124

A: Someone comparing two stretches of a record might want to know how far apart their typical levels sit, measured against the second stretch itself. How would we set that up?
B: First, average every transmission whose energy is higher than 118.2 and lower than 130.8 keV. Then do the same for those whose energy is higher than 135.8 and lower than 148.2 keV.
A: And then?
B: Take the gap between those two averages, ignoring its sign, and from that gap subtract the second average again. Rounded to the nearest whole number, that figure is -115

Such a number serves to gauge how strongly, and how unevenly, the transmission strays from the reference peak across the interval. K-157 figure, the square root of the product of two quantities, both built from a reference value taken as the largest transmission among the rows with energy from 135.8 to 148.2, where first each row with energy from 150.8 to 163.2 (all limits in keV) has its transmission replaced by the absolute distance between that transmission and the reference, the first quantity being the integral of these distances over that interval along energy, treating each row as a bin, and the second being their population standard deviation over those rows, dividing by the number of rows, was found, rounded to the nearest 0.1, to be 9.9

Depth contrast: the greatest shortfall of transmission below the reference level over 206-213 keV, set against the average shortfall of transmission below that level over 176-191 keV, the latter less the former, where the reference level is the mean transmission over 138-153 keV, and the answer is 2.4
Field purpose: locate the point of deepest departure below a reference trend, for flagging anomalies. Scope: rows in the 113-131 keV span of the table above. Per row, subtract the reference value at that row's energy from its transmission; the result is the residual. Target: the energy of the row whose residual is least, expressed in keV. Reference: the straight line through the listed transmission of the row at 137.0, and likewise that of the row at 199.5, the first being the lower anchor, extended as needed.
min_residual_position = 129.5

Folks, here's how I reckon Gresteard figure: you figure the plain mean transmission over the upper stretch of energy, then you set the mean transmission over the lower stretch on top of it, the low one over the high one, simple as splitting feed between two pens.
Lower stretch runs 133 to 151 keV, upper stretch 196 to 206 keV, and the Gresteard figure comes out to 0.91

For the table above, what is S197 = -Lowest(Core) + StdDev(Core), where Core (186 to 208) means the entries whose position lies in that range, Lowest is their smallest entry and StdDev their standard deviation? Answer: -123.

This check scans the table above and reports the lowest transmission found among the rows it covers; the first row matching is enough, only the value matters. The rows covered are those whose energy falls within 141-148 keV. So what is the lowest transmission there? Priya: 116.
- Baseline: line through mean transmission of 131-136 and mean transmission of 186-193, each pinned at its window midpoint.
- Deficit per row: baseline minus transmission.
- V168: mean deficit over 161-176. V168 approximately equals 1.7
